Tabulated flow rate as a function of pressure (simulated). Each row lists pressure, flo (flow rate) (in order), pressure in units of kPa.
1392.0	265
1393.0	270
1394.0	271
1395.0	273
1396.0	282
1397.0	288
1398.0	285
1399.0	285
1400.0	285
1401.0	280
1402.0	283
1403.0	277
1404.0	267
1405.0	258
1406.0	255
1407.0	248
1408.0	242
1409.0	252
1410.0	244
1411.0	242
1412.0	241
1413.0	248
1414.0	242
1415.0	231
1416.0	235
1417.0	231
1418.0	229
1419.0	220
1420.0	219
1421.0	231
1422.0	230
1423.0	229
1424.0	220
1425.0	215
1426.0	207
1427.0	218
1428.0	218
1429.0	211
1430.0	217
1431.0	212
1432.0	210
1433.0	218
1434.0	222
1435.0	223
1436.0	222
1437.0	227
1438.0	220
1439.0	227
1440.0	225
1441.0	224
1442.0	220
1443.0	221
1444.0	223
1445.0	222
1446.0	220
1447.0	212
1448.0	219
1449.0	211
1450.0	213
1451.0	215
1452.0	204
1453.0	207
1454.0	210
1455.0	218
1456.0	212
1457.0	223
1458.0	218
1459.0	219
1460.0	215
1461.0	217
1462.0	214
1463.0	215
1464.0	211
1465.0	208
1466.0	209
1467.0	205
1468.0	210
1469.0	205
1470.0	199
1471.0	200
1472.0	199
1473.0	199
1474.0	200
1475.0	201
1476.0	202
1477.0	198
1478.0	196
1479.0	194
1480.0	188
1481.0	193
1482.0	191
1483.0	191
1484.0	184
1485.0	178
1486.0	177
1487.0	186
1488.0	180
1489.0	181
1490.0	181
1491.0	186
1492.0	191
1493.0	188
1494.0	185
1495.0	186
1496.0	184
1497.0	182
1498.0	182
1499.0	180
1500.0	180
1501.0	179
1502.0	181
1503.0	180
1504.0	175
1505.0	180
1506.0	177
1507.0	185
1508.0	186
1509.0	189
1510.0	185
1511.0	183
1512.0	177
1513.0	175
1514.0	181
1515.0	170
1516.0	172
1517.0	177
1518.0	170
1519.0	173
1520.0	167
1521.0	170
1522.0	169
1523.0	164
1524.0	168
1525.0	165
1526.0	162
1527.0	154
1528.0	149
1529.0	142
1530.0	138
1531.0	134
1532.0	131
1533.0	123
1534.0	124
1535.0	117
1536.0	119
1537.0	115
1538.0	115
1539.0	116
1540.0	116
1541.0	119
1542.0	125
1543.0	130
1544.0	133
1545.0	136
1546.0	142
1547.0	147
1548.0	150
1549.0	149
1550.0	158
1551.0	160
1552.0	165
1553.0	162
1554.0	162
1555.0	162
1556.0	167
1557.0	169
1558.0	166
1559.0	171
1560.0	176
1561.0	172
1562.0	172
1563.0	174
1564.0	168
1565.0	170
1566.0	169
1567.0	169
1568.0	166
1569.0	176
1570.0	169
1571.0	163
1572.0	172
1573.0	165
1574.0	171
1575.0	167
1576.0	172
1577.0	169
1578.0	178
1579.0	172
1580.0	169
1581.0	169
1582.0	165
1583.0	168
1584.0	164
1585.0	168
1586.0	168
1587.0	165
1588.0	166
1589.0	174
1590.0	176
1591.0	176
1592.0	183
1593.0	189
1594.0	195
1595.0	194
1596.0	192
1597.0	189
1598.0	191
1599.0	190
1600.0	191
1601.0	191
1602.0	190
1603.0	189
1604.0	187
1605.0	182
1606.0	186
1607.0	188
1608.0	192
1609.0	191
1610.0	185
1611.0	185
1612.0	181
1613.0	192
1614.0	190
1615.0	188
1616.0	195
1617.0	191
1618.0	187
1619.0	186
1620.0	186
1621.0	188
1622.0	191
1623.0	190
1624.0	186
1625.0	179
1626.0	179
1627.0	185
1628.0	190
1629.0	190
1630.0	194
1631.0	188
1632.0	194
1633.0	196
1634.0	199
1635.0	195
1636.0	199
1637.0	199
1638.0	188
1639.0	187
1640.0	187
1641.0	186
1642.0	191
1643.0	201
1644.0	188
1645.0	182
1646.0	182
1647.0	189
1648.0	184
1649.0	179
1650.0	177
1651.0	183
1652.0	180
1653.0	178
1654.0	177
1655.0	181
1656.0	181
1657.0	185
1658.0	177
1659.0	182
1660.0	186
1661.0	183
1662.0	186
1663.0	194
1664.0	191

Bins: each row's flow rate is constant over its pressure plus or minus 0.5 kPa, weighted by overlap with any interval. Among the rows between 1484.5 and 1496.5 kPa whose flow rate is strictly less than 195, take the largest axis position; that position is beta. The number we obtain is 1496.0 kPa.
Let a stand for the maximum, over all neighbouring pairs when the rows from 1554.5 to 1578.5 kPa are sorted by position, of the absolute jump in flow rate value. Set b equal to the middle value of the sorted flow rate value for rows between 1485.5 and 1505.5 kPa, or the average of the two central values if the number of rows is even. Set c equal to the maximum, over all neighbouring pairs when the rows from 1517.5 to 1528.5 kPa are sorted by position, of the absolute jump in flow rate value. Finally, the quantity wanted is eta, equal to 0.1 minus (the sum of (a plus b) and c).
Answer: -199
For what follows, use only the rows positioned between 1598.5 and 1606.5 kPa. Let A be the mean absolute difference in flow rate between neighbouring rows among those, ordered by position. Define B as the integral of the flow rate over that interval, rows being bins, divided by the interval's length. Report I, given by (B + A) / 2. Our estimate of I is 95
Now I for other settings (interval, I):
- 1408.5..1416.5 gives 124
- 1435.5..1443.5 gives 114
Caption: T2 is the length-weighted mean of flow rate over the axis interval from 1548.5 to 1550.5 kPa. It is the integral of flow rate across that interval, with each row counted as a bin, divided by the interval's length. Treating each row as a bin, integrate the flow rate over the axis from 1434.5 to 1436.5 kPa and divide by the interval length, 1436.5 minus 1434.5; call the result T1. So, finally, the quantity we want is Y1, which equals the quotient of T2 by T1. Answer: 0.69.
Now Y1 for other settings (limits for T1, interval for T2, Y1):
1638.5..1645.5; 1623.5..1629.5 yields 0.98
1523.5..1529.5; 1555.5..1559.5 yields 1.07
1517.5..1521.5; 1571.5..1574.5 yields 1.00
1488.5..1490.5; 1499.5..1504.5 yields 0.99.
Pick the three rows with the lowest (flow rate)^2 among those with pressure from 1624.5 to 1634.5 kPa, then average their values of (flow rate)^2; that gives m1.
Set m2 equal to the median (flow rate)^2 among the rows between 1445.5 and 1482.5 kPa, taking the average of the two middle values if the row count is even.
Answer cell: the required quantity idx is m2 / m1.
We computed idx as 1.3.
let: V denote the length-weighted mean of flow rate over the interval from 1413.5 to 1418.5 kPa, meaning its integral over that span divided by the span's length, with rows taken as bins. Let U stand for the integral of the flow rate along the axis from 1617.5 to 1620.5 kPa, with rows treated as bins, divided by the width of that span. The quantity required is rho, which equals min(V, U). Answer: 186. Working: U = 186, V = 234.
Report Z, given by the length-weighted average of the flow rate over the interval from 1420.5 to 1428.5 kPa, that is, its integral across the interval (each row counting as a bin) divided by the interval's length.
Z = 221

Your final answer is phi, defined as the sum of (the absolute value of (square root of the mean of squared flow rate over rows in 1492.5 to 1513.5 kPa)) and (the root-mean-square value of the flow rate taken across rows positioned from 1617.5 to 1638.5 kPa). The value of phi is 372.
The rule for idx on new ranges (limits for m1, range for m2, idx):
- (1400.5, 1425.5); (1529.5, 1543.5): 0.3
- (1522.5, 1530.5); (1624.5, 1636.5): 1.8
